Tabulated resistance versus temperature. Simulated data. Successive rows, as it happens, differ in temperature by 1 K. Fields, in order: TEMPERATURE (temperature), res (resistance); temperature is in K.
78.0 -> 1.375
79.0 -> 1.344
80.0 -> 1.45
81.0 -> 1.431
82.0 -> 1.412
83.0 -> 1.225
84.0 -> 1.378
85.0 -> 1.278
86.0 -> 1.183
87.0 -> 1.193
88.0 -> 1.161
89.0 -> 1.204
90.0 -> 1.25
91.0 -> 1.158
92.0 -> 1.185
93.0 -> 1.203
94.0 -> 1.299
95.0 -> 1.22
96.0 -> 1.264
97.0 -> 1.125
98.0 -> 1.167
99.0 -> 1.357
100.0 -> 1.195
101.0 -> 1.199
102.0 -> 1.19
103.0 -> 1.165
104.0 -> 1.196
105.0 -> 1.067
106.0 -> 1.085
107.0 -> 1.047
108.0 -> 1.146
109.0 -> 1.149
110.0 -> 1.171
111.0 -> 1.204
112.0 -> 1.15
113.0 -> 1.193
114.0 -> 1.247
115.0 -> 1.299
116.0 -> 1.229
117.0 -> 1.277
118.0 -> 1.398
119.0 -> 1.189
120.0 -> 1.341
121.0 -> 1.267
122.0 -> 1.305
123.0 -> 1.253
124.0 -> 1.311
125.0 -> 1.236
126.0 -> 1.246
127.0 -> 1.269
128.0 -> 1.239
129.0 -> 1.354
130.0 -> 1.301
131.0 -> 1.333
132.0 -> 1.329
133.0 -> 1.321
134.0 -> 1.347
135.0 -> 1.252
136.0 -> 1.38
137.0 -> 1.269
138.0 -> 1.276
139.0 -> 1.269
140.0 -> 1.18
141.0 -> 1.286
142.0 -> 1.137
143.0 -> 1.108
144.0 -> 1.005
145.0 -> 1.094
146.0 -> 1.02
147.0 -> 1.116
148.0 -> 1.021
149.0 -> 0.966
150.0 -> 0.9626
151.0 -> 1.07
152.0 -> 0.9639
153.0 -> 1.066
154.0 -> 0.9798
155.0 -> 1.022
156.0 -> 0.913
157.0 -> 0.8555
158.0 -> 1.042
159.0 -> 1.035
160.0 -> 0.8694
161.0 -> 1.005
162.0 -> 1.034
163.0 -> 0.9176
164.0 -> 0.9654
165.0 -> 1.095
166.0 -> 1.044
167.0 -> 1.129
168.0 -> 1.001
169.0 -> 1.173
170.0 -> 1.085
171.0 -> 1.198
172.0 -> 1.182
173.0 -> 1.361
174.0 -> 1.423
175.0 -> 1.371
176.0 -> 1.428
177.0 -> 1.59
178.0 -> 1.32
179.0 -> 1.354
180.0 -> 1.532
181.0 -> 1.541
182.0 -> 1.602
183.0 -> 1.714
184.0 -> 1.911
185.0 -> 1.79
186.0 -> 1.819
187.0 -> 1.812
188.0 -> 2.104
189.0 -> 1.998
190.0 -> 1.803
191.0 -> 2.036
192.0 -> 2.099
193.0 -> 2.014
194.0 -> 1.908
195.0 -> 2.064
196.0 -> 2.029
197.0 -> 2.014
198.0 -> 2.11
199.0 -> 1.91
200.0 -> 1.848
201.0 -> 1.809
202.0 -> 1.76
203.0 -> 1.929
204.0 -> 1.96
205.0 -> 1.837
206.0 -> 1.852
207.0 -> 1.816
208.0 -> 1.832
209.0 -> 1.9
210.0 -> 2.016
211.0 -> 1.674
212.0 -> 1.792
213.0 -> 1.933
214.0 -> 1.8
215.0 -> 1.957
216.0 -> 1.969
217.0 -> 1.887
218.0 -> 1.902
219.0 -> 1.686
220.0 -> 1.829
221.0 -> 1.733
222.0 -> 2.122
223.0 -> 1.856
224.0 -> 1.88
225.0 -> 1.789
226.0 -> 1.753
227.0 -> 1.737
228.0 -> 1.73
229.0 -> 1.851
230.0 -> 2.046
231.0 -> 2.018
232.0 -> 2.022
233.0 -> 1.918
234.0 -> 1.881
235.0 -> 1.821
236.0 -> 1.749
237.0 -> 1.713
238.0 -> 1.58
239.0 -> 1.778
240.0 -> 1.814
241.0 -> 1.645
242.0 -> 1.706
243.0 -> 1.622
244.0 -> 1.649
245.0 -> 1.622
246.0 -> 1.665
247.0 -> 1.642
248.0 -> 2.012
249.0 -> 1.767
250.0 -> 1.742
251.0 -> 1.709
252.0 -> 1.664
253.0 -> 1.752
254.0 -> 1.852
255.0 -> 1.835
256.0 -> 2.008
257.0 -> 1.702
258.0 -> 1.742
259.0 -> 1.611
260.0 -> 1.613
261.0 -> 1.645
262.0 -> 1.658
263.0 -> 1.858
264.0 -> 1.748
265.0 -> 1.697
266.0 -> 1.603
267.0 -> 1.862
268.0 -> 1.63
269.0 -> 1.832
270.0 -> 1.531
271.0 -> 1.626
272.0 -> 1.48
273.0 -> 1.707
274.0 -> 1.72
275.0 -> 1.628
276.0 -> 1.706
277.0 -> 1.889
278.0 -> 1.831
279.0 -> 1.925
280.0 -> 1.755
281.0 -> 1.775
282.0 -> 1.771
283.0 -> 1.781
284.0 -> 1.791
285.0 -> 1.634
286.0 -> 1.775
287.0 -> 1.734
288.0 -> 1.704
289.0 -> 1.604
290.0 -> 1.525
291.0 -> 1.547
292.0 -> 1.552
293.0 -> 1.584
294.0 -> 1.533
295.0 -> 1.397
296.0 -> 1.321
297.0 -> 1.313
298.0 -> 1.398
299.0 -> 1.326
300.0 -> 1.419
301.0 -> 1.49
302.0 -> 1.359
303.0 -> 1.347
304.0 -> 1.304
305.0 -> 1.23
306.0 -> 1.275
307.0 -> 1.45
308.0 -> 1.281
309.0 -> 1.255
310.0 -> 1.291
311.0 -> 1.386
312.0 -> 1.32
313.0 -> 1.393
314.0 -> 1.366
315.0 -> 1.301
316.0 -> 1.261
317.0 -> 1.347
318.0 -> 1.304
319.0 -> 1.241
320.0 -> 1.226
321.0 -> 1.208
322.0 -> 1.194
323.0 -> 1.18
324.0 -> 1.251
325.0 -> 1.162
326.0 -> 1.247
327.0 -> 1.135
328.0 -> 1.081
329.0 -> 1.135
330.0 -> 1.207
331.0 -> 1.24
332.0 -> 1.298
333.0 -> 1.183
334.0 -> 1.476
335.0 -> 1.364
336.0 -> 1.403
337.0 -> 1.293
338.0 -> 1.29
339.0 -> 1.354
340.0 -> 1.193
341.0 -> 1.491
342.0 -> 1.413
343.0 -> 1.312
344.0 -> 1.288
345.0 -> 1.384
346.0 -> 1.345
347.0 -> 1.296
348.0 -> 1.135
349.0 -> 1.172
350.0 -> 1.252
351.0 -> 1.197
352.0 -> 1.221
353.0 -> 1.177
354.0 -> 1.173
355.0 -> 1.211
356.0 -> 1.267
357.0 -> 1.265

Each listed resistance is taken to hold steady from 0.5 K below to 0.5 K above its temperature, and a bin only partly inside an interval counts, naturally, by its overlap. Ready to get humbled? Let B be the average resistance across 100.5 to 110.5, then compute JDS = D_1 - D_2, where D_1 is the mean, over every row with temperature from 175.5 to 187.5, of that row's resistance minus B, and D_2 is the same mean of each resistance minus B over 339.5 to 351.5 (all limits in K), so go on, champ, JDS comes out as 0.3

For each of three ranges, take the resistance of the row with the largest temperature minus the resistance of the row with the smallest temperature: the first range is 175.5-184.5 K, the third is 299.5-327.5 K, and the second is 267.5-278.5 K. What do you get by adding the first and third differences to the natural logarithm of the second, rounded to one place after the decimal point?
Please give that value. -1.4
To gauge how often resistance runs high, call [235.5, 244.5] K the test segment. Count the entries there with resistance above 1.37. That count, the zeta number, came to 9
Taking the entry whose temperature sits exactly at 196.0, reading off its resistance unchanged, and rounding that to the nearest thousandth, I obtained 2.029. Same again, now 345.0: 1.384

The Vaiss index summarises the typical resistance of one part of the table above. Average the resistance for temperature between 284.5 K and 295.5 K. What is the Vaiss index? 1.60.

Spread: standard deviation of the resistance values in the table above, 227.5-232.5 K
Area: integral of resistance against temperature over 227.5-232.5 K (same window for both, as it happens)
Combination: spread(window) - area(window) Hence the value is -10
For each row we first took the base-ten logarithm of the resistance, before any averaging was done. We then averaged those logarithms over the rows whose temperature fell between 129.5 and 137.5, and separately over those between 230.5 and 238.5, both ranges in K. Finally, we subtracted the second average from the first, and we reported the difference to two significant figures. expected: -0.14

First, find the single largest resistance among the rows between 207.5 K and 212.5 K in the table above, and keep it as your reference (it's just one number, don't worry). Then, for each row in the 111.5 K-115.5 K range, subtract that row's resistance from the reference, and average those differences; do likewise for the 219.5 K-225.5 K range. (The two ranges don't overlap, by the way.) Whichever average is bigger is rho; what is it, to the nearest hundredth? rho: 0.79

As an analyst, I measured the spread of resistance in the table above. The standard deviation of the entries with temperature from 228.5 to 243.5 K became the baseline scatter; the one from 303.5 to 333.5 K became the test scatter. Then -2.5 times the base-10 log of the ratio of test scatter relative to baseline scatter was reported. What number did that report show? 0.6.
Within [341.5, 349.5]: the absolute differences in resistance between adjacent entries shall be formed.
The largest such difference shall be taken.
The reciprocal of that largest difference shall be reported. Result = 6.2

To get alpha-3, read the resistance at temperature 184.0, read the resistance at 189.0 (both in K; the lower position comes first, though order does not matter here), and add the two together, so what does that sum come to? 3.9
